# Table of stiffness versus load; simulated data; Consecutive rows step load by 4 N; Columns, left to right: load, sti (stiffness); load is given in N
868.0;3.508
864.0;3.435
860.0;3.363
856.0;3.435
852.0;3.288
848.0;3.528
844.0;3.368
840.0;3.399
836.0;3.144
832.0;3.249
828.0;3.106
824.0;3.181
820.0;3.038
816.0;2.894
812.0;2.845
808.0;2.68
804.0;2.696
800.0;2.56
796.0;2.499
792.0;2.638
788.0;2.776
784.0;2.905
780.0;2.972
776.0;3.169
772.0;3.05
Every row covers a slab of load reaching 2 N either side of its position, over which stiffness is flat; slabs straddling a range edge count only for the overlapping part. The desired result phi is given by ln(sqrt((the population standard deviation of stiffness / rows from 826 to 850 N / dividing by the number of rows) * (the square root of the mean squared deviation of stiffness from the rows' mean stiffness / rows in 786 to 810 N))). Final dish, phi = -2.16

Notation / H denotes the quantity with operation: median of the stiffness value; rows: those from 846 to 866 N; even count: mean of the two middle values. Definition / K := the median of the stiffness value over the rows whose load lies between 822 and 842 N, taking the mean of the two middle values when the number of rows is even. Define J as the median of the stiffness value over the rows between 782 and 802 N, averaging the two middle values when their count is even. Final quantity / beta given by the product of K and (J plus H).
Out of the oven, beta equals 19.3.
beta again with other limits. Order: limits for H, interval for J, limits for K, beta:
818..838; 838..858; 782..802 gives 17.3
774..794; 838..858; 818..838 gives 19.8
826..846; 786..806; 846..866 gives 20.2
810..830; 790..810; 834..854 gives 19.1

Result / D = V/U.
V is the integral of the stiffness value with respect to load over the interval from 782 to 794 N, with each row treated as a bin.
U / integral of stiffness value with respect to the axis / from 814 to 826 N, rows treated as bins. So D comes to 0.91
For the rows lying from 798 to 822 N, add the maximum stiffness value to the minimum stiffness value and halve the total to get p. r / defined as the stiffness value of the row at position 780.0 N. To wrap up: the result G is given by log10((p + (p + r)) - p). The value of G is 0.76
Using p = 2.8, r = 2.972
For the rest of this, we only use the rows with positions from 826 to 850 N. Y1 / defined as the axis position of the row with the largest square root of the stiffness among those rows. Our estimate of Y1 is 848.0 N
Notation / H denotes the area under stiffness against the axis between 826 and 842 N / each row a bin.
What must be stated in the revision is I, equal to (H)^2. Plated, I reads 2662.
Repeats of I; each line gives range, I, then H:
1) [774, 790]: 2236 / 47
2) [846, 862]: 2965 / 54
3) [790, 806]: 1728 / 42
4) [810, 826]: 2288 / 48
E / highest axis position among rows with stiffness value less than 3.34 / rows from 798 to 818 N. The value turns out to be 816.0 N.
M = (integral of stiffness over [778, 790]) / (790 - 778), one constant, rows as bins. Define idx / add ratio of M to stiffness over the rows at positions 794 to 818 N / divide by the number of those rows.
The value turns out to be 1.07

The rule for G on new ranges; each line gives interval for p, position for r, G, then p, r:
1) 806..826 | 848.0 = 0.81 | 2.9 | 3.528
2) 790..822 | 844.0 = 0.79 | 2.8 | 3.368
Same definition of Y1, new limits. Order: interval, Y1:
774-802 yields 776.0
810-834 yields 832.0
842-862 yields 848.0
